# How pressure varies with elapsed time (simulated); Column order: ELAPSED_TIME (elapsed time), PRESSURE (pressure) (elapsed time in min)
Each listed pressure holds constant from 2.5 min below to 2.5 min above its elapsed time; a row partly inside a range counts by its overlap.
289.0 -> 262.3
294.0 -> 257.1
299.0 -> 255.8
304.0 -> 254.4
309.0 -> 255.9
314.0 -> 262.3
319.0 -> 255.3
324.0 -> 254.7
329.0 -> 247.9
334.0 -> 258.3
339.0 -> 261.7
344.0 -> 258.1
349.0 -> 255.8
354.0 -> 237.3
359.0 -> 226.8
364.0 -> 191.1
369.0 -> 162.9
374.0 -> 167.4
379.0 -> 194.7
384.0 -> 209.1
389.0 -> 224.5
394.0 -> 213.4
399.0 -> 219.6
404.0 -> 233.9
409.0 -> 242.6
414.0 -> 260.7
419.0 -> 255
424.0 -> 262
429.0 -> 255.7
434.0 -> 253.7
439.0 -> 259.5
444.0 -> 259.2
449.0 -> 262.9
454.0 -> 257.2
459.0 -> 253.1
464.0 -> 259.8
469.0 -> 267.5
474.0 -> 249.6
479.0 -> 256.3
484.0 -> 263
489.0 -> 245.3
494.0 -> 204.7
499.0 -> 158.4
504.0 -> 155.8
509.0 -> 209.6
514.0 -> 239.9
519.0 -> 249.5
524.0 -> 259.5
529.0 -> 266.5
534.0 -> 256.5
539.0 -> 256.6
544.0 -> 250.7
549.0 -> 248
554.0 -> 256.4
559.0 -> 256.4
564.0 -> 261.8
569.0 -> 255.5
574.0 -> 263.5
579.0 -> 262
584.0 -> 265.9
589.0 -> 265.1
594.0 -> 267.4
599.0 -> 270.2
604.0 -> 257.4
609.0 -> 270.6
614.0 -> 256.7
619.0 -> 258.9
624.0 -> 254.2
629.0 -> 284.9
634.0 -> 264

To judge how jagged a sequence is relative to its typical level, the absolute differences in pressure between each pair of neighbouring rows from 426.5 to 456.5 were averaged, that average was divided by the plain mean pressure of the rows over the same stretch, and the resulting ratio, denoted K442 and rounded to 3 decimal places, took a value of 0.014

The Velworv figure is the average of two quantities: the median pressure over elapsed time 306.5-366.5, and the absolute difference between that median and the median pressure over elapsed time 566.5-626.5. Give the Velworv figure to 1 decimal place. 131.4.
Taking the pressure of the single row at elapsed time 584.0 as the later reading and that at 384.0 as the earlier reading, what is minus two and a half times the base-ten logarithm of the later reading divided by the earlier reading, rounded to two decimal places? -0.26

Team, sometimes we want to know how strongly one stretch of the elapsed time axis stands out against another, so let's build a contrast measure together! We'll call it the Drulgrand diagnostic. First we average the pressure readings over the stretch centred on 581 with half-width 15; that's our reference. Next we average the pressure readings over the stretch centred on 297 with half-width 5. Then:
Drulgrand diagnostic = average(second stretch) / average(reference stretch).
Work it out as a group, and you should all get 0.97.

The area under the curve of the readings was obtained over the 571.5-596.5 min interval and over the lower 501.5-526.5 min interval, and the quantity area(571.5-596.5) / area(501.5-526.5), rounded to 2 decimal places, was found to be 1.19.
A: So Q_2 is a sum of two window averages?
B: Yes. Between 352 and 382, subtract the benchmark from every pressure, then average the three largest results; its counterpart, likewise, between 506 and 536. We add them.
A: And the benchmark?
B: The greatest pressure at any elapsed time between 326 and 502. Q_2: -55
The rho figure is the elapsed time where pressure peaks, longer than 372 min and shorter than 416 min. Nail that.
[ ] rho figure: 414.0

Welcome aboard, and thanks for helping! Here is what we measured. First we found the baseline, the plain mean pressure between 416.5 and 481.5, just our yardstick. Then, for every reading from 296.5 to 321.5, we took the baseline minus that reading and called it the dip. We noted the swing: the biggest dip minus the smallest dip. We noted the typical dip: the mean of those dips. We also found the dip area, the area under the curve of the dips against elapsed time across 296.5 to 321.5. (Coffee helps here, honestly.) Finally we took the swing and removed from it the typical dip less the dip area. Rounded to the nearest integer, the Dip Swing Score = 34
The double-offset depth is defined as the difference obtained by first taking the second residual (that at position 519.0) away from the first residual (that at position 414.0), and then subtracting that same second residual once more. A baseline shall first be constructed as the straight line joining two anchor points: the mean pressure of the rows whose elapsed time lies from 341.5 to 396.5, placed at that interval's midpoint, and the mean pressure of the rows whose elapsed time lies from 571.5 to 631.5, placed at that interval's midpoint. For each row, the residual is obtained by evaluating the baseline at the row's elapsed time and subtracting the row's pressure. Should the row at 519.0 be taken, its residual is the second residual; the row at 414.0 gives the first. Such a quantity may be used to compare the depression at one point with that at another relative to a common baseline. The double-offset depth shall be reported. -31.5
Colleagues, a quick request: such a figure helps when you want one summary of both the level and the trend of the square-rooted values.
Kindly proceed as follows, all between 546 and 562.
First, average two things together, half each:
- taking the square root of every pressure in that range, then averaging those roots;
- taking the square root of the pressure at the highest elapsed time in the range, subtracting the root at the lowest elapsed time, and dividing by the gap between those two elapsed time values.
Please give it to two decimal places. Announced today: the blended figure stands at 7.98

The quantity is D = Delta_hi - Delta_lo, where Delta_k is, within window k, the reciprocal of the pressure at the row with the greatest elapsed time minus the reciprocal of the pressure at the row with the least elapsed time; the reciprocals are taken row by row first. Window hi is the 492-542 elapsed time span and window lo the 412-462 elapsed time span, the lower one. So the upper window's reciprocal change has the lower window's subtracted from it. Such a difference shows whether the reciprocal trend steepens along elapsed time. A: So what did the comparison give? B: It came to -0.0011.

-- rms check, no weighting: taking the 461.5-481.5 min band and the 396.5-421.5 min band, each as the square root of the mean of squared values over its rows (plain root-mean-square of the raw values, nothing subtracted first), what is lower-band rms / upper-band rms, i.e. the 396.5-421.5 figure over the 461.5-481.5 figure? 0.94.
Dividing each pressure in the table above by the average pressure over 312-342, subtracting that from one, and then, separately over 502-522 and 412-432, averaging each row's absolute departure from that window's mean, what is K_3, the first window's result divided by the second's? 10.3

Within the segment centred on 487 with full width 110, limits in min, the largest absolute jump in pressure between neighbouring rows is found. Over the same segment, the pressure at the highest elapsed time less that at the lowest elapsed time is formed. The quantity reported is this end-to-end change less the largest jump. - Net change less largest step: -50.9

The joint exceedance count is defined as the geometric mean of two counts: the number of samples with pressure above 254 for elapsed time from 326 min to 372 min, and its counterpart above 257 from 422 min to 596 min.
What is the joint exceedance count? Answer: 8.0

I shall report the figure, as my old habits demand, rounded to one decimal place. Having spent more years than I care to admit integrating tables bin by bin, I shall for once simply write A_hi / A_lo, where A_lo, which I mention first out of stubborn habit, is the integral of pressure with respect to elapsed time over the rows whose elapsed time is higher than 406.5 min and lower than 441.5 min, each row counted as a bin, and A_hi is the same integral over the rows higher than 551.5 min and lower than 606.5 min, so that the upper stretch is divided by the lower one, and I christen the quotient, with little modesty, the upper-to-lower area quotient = 1.6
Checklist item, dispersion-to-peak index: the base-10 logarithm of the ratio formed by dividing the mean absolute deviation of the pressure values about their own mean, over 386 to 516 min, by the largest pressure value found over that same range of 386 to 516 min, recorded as -1.1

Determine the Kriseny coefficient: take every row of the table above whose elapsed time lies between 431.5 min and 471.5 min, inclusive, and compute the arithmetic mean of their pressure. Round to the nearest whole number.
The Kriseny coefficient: 259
